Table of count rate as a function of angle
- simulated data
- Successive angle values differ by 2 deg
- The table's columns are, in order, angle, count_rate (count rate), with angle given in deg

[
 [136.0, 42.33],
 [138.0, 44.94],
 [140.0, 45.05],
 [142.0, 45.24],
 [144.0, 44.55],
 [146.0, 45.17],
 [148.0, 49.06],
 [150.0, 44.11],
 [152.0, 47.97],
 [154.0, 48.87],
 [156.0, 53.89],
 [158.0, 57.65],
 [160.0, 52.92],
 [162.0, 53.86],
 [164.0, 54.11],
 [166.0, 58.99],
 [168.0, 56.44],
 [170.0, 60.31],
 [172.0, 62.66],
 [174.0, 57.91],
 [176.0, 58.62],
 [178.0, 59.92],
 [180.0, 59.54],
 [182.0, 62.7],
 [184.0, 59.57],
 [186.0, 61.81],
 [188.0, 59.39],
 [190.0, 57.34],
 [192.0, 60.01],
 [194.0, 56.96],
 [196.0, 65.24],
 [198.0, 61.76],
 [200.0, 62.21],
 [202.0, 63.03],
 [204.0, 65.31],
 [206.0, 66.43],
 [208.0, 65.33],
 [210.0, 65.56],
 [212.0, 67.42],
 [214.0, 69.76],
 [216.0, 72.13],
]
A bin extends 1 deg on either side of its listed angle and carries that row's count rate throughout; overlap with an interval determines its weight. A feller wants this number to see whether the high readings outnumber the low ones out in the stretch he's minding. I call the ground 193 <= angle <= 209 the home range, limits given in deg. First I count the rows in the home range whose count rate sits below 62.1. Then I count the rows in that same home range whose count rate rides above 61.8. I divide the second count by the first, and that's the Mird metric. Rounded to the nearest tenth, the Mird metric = 3.0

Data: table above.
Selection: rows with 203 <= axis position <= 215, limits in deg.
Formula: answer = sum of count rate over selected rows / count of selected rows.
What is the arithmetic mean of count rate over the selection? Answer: 67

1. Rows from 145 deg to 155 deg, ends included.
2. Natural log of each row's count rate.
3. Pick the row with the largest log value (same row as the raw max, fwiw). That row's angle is 148.0 deg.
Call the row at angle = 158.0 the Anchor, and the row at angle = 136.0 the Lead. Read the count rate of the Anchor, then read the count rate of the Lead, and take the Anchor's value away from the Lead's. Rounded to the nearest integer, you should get -15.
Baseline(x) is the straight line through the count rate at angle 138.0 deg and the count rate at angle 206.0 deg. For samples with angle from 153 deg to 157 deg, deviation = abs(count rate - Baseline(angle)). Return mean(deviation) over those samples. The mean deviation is 2.2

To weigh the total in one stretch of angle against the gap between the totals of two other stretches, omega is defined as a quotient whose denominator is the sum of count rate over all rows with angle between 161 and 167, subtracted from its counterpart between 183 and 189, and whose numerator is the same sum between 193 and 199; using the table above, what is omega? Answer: 13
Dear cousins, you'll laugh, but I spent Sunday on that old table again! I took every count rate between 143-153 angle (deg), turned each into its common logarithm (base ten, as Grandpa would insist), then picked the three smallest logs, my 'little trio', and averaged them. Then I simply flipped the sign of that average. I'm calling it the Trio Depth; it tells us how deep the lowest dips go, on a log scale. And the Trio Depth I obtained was -1.65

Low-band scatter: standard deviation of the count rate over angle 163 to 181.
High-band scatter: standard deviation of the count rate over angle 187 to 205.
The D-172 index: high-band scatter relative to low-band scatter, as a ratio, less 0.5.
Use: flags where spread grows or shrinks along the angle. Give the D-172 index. 0.8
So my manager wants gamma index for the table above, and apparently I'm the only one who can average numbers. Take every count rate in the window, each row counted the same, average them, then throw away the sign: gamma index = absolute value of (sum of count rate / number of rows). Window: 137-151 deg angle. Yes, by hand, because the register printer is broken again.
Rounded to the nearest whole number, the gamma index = 45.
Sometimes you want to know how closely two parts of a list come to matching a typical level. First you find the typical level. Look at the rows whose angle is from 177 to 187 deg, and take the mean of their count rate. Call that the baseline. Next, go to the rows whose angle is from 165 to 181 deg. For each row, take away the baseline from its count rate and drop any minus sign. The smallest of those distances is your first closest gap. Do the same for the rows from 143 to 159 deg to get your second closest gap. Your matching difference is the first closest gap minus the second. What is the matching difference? -2.7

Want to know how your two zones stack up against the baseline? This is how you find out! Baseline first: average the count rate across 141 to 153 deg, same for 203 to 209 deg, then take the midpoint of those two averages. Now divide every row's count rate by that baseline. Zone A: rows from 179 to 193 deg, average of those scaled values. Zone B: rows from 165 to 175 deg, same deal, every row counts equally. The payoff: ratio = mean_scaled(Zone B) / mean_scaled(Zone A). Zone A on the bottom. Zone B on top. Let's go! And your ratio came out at 0.987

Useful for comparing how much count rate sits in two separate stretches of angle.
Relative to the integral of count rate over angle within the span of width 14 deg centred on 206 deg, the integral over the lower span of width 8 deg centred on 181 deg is 0.53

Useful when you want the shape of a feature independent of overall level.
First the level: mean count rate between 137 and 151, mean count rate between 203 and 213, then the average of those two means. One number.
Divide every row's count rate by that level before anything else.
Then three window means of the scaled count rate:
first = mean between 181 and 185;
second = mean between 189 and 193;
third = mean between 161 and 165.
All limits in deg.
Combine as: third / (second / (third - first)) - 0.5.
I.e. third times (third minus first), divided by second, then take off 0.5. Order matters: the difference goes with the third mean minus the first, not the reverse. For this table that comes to -0.62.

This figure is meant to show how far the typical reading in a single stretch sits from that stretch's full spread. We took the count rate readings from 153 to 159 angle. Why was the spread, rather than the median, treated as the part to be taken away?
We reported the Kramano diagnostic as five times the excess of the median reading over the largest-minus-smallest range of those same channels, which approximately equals 226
